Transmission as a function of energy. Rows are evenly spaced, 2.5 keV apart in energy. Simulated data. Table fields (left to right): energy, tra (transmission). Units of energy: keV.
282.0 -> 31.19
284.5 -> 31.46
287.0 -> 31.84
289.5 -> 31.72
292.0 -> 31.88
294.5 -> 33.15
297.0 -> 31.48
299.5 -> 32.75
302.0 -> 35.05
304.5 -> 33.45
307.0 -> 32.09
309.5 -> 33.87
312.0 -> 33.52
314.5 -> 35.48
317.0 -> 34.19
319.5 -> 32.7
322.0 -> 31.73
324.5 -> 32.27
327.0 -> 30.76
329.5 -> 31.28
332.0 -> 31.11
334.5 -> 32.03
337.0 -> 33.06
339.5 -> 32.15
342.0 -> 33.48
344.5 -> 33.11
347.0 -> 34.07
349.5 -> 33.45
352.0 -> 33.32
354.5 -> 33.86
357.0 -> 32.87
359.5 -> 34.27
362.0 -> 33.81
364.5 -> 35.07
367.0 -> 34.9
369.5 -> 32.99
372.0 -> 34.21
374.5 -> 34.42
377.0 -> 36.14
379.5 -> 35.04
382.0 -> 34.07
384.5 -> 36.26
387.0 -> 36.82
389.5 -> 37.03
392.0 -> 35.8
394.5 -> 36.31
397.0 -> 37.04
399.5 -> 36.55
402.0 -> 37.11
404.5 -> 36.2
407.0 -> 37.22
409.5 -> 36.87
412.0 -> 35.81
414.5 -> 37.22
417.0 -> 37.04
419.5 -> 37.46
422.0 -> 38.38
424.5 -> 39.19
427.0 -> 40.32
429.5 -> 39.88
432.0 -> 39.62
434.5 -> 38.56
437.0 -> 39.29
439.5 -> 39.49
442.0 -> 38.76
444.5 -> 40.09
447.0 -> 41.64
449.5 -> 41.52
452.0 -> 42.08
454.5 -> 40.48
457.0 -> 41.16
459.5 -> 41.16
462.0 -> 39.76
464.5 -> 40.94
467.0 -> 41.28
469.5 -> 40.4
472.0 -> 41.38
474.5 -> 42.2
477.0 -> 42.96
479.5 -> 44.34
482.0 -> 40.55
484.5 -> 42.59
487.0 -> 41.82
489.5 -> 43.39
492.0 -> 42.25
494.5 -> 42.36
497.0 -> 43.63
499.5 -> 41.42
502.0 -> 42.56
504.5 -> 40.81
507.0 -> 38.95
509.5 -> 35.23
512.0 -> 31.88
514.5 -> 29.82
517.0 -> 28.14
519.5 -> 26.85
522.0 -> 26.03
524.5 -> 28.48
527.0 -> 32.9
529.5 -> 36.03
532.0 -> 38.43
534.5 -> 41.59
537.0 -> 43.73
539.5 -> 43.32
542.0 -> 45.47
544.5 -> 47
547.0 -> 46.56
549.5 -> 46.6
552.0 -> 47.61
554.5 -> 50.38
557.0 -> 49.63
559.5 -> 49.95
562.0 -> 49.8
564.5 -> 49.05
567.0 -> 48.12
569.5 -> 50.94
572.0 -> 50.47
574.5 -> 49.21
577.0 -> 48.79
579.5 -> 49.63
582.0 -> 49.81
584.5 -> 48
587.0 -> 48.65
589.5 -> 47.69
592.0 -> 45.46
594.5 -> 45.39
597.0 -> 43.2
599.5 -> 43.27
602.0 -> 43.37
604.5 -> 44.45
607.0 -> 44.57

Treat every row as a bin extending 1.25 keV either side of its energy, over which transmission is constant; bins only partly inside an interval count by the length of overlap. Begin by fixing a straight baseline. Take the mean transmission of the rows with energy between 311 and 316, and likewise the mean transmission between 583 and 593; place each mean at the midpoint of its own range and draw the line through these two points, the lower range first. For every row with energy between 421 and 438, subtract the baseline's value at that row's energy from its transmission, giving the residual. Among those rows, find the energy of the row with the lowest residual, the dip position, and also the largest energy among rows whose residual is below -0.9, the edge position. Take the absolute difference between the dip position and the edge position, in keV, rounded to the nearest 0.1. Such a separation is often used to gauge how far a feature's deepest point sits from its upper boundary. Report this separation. 2.5 keV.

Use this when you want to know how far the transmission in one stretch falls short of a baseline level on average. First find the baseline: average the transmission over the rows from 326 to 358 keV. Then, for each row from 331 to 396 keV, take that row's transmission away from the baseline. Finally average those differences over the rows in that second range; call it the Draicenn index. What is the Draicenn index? -2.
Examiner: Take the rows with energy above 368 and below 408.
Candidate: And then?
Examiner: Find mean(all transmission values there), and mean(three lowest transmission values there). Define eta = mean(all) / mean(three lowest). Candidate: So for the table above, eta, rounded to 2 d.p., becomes 1.06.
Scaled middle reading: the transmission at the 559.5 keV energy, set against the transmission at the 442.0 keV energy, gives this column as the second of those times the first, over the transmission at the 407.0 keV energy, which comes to 52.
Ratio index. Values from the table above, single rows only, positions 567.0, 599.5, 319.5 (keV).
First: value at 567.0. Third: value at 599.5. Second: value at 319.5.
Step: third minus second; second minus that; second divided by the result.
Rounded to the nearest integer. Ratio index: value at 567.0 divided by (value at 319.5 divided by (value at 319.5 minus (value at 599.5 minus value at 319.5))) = 33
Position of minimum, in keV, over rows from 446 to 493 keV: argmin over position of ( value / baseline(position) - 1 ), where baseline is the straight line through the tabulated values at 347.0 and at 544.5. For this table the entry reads 482.0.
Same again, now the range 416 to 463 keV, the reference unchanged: 462.0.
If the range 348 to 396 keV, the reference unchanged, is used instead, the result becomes 369.5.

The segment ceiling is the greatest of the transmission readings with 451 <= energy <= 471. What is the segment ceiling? 42.08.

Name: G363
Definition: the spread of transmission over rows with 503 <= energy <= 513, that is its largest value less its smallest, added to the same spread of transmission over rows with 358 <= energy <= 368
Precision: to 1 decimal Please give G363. 10.2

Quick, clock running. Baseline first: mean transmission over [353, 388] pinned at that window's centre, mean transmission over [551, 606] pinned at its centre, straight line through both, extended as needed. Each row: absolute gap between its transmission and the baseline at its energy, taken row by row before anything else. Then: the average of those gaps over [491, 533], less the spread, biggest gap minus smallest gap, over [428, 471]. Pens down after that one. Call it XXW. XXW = 6.0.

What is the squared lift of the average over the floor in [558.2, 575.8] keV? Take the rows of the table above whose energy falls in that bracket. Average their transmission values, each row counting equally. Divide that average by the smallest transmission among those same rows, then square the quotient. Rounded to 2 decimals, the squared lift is 1.06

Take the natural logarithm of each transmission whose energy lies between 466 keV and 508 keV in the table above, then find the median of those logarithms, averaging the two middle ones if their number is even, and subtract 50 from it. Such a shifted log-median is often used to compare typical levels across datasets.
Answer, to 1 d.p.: -46.3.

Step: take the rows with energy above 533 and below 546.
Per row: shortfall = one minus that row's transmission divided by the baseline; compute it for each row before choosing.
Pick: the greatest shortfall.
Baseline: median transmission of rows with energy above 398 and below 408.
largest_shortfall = -0.13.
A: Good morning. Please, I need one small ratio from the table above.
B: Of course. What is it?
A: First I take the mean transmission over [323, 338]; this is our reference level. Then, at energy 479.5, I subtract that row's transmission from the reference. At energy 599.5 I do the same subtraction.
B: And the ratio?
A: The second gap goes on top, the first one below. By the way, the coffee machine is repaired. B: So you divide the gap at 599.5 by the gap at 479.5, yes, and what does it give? 0.9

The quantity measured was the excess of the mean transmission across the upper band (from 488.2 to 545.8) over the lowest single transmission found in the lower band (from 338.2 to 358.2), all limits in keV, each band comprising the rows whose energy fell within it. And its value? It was 5.7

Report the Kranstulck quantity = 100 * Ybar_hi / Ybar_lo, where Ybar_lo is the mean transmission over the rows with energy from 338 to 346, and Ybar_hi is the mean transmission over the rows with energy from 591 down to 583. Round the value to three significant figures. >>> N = 146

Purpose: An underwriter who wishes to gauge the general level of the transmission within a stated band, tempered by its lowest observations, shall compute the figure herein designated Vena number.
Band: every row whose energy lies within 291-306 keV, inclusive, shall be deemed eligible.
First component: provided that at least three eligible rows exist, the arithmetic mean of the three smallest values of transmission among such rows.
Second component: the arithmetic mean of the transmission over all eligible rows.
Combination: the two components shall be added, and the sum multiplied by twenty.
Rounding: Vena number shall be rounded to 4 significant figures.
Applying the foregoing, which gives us 1300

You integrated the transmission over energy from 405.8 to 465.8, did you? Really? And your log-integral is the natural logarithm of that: 7.77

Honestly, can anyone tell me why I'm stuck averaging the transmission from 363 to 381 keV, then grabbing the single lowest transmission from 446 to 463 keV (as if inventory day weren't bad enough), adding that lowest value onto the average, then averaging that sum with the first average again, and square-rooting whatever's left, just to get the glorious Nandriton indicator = 7.39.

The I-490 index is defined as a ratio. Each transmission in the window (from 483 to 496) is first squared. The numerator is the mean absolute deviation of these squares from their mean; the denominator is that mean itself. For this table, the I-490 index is 0.019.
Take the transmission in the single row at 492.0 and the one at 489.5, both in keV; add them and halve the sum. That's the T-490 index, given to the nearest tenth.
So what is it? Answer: 42.8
